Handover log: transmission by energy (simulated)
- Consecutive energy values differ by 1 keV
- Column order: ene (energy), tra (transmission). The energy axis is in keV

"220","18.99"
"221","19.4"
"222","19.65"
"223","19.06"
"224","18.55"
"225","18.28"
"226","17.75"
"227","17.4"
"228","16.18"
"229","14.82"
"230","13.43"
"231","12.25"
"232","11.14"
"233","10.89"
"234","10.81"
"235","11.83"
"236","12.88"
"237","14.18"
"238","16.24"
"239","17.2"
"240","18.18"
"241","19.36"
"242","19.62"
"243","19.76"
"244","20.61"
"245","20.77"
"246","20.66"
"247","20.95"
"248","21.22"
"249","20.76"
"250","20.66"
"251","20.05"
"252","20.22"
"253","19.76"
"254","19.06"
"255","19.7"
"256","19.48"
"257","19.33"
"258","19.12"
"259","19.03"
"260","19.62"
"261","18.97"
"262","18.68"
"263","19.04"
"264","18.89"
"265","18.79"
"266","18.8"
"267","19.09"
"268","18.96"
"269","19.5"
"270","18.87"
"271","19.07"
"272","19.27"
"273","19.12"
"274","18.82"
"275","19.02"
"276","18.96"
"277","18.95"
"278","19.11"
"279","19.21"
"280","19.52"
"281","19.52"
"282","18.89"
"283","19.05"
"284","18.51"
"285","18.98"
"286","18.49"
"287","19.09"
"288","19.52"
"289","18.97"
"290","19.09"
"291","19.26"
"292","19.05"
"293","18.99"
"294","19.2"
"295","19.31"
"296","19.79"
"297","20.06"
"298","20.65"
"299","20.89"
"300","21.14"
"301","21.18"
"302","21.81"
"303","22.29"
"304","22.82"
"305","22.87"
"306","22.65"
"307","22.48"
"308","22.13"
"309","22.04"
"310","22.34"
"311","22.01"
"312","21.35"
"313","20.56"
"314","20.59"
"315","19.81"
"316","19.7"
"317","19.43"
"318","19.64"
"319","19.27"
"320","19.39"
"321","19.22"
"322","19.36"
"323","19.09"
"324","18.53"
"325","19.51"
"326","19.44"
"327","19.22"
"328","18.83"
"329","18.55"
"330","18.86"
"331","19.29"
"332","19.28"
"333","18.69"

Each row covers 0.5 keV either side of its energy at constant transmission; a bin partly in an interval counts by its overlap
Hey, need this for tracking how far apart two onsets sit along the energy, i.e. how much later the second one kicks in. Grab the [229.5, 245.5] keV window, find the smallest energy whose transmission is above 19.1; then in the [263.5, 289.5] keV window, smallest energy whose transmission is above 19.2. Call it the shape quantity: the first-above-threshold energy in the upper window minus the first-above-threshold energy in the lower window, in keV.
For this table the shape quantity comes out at 28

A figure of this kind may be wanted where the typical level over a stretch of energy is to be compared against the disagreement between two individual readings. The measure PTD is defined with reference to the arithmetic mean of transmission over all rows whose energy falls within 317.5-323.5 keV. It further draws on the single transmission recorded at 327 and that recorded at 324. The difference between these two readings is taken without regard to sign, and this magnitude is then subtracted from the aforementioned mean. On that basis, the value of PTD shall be 18.6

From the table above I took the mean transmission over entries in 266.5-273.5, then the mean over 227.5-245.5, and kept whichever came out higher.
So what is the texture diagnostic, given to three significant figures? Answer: 19.1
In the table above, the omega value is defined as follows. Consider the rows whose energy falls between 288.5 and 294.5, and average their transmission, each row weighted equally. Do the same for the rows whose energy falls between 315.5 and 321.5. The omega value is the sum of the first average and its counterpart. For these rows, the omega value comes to 38.5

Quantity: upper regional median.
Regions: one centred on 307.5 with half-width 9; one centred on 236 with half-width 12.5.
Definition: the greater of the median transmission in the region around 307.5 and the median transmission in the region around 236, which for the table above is 21.9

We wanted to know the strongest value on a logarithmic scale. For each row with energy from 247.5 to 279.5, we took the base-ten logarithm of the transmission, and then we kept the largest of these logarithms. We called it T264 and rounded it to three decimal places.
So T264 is 1.327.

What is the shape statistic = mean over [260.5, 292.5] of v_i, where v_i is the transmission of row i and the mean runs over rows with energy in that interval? 19.0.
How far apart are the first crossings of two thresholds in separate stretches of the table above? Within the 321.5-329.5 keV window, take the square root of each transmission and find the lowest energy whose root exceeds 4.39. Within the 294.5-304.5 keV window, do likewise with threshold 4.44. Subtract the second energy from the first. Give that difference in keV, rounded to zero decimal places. 26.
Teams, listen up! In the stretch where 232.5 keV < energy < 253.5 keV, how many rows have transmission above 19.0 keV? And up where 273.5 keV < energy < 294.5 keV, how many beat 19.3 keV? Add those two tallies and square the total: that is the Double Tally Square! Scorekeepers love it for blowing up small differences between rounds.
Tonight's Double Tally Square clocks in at 256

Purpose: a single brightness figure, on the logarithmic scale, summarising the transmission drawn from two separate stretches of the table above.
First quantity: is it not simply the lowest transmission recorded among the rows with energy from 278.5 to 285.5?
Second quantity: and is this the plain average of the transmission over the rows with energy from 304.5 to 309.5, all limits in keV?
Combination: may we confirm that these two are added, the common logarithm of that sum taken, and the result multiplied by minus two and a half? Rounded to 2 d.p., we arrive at -4.03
